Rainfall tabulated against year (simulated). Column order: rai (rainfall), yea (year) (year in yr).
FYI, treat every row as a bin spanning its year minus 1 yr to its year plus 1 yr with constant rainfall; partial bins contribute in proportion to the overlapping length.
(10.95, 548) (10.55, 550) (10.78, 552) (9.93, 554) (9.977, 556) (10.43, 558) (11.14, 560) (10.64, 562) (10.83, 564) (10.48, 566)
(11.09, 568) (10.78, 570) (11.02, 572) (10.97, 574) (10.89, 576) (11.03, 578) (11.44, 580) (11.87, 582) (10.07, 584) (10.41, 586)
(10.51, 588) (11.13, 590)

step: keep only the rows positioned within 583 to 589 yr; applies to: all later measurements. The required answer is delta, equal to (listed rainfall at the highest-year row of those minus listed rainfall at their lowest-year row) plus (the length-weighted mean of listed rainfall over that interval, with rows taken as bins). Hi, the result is 10.77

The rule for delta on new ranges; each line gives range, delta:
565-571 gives 11.08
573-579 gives 11.02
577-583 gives 12.29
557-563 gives 10.95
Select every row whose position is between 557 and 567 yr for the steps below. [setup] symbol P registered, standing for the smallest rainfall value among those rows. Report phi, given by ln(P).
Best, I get 2.34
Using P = 10.43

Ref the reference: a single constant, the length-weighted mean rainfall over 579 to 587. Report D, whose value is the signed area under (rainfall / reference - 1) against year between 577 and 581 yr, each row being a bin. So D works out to 0.11 yr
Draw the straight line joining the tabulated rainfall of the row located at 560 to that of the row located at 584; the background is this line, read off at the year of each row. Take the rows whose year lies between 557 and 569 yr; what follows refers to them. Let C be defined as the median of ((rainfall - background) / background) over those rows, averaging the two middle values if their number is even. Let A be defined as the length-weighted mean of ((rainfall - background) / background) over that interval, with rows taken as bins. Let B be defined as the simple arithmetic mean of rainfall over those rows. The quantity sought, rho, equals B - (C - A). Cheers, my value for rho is 10.77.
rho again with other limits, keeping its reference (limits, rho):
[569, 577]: 10.91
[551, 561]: 10.45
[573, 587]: 10.98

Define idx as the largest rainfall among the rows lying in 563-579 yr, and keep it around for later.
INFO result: 11.09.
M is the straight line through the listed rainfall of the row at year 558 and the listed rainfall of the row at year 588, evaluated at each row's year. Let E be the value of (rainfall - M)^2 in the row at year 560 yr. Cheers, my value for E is 0.50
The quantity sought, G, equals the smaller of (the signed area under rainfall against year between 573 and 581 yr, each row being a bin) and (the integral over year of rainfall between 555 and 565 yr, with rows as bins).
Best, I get 89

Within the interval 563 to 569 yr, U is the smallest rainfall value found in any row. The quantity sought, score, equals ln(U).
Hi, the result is 2.35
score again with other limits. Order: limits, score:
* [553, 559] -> 2.30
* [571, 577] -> 2.39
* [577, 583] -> 2.40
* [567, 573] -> 2.38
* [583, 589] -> 2.31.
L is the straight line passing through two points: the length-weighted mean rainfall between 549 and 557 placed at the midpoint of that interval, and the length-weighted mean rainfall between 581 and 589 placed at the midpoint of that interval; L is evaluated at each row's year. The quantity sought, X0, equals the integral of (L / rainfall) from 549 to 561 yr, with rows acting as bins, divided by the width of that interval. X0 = 0.989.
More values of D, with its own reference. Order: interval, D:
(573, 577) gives -0.01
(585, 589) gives -0.18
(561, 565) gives -0.08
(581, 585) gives 0.01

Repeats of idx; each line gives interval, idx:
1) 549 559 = 10.78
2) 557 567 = 11.14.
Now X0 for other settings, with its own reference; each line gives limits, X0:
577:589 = 0.985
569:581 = 0.961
